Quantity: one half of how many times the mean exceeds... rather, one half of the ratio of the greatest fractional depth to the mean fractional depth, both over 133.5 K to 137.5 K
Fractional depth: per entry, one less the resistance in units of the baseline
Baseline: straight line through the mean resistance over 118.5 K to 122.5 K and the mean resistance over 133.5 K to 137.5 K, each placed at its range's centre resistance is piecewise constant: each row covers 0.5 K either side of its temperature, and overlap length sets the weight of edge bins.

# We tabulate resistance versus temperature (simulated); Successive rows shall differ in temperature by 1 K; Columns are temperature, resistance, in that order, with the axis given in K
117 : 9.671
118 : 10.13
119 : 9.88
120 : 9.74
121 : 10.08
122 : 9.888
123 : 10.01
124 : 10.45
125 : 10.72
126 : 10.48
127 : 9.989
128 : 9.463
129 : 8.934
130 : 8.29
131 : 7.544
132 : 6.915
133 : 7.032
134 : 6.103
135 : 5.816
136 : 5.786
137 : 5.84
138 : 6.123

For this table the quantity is -9.3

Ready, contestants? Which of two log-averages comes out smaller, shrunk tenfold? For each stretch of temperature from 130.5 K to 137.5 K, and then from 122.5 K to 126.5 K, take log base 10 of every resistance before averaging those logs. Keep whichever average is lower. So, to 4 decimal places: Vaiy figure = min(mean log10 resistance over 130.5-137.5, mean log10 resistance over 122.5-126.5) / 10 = 0.0806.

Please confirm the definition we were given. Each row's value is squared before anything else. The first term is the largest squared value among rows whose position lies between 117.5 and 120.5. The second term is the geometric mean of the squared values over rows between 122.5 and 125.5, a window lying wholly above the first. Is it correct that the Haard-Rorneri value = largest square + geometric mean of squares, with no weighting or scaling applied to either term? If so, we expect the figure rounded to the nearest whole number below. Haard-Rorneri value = 211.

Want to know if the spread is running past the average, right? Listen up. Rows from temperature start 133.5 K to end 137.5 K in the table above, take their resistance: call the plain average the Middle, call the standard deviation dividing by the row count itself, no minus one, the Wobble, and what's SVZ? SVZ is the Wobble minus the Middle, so -5.8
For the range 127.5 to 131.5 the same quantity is -7.8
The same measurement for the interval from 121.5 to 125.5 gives -9.9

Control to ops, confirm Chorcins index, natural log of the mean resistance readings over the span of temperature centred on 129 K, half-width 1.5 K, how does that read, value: 2.19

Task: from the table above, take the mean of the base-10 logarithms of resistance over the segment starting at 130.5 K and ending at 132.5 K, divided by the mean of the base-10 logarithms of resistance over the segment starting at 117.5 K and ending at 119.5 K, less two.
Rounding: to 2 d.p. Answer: -1.14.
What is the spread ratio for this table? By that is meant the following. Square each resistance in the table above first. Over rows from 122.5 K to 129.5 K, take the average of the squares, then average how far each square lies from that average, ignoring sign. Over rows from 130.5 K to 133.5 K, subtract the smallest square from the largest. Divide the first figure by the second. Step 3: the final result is 1.0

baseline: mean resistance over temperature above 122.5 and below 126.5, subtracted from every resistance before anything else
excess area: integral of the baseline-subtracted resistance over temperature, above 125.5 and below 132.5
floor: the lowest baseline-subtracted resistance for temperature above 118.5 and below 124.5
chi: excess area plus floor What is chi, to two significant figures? -12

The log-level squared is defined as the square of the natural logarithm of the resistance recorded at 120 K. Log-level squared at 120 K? 5.18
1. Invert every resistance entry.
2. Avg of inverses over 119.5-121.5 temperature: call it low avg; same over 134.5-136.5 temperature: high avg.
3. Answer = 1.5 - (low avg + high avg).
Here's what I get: 1.23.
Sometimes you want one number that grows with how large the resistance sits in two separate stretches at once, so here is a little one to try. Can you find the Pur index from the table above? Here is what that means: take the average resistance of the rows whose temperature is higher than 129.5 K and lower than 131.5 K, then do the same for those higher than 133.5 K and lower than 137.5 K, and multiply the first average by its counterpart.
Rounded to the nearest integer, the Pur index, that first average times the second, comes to 47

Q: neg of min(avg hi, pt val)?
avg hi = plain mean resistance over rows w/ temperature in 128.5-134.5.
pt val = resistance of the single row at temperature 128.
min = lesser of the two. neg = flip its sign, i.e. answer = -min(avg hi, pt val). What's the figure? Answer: -7.5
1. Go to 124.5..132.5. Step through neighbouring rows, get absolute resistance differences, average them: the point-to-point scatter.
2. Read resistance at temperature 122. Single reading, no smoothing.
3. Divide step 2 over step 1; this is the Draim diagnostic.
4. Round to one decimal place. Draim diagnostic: 18.2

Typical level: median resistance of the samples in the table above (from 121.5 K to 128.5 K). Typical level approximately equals 10.0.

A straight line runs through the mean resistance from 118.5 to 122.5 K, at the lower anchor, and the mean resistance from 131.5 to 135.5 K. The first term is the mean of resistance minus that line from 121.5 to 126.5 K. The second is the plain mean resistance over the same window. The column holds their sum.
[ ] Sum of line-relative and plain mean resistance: 11.6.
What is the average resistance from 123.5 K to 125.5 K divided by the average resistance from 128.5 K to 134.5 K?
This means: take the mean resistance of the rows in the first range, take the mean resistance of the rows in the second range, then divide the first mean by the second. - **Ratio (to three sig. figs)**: 1.42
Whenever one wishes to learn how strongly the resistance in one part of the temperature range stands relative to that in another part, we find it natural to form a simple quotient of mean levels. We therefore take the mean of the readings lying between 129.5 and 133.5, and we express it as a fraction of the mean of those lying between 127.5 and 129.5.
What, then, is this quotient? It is 0.81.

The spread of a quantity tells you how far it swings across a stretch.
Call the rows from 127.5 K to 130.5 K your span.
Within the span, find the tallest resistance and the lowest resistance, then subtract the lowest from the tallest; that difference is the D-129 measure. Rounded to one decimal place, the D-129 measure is 1.2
